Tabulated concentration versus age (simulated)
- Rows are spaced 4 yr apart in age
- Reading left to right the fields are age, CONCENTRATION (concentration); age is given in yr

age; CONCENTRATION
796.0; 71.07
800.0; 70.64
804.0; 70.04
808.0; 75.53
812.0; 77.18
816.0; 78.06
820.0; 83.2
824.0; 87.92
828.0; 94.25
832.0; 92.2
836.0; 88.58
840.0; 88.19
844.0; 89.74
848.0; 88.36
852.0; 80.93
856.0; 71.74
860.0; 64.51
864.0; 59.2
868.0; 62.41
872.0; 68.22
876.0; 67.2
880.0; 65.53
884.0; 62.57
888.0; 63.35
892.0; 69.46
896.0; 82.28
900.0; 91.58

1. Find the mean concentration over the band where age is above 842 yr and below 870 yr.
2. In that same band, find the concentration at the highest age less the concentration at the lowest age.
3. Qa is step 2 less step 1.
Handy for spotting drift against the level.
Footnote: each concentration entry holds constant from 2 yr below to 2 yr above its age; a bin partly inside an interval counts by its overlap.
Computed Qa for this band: -101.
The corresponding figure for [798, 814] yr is -67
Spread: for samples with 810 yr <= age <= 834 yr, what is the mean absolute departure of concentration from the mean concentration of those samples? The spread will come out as 6.0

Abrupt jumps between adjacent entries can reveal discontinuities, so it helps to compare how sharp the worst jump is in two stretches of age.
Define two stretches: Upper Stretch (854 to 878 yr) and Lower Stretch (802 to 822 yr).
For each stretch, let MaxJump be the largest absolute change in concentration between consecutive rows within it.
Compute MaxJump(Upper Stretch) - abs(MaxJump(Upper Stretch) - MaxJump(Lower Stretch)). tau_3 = 5.49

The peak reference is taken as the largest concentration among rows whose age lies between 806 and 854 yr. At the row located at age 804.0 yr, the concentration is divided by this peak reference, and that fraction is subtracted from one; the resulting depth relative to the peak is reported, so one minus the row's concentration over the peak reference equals 0.26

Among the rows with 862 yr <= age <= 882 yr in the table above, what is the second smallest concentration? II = 62.41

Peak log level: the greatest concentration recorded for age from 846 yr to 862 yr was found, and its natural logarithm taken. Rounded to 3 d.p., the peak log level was 4.481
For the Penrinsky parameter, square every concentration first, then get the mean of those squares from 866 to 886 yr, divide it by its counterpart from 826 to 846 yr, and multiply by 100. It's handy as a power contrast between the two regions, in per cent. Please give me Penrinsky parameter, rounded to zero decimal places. 52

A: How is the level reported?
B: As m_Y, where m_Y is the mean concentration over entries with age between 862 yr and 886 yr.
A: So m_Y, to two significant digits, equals 64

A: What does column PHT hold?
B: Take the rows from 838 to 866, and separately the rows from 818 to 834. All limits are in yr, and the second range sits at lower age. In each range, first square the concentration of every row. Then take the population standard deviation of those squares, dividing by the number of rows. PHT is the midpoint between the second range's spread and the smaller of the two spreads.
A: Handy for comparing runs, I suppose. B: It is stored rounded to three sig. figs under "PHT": 752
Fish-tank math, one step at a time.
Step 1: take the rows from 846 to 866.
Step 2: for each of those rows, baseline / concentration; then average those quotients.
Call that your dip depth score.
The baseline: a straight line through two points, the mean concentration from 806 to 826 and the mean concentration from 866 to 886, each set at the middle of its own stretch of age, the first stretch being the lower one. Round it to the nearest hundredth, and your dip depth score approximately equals 0.98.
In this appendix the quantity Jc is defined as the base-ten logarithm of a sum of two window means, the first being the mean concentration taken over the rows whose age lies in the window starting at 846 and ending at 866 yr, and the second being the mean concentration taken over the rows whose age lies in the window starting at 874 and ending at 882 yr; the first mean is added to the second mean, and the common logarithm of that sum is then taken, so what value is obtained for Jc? 2.14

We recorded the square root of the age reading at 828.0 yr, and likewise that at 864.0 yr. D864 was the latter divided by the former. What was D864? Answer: 0.79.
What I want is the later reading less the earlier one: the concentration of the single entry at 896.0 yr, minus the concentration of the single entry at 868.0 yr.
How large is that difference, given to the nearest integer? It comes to 20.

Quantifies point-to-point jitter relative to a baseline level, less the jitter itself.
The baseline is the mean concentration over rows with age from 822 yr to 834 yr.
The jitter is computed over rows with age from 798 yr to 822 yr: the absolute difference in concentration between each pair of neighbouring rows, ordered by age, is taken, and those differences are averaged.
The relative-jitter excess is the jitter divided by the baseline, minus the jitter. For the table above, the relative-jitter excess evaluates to -2.7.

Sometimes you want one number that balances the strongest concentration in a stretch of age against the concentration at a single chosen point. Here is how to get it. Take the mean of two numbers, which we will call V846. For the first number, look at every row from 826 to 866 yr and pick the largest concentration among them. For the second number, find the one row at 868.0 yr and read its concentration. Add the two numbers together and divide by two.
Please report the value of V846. 78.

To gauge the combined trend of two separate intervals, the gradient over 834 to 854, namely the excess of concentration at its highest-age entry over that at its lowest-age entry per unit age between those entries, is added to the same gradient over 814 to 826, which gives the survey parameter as 0.8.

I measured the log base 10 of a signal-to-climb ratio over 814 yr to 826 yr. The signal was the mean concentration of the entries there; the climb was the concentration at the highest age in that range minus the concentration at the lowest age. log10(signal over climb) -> 0.93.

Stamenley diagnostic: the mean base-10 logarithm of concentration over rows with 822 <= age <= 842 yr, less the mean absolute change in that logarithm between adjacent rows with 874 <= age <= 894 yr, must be 1.94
